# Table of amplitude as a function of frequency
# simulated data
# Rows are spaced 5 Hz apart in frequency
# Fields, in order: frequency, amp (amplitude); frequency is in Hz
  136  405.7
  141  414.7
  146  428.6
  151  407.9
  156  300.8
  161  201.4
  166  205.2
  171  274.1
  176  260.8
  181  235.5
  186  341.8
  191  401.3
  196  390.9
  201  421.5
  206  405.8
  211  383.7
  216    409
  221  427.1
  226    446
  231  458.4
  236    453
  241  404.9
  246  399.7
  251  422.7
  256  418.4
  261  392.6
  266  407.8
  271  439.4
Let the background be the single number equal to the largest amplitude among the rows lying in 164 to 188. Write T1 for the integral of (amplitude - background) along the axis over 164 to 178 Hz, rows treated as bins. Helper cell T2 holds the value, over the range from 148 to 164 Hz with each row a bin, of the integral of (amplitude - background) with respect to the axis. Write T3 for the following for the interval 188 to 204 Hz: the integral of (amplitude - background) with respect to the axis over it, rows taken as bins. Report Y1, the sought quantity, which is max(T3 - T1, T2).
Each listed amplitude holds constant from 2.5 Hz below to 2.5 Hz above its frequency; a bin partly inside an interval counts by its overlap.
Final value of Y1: 2291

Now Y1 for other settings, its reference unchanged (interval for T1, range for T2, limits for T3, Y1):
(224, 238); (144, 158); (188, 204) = 537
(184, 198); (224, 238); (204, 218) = 1552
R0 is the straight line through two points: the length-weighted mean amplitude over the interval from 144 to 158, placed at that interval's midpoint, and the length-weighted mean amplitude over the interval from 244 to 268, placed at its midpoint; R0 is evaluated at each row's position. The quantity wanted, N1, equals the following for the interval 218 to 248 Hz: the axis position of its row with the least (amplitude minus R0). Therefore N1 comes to 246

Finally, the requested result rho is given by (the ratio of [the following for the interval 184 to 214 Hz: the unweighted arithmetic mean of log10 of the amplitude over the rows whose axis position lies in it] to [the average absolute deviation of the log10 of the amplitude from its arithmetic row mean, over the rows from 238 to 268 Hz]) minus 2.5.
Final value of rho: 280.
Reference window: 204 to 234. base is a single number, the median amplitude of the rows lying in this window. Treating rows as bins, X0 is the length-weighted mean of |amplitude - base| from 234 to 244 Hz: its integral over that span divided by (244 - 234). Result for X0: 23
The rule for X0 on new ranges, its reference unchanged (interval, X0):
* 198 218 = 15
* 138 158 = 33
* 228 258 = 19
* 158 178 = 182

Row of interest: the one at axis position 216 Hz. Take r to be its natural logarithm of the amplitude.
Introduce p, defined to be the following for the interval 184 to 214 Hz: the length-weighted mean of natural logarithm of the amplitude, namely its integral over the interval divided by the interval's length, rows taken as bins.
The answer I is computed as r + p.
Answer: 11.98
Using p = 5.97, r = 6.01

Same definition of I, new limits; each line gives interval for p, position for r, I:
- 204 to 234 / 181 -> 11.51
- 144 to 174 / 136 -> 11.67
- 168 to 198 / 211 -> 11.68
